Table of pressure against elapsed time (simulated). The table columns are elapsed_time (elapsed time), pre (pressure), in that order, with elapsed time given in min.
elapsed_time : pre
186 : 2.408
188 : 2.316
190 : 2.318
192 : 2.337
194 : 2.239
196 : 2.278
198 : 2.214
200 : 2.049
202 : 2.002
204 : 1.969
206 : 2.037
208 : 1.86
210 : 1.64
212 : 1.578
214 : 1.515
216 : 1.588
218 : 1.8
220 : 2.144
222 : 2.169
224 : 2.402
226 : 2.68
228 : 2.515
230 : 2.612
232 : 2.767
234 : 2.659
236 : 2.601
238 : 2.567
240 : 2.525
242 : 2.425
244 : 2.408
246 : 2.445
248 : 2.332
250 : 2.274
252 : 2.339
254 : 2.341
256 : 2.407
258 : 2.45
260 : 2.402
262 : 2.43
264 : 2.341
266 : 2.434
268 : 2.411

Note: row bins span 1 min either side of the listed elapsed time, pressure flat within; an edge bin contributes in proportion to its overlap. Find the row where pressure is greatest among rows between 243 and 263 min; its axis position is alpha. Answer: 258 min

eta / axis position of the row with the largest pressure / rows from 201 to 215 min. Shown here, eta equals 206 min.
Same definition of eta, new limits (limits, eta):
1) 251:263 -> 258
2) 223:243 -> 232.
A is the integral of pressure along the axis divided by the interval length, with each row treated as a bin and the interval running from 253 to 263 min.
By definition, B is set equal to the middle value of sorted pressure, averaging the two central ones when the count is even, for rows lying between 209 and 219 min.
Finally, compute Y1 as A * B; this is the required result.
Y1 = 3.8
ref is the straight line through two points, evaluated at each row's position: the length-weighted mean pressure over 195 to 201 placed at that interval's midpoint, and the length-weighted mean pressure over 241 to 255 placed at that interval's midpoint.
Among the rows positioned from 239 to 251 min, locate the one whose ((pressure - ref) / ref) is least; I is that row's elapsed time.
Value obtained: 250 min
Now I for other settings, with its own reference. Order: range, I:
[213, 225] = 214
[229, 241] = 240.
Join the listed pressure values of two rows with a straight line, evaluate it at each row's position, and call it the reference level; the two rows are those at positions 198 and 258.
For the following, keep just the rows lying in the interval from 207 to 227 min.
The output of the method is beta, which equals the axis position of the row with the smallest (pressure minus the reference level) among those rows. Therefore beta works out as 214 min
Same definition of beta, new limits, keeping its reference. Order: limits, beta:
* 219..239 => 220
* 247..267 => 250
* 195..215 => 214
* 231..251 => 250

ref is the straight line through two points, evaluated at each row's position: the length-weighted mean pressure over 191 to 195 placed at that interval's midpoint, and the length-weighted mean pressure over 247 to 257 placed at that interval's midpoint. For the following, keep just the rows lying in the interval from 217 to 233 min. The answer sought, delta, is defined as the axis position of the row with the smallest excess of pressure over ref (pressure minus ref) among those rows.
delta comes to 218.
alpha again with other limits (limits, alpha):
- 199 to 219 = 200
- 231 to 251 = 232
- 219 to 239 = 232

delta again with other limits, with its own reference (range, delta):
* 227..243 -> 242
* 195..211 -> 210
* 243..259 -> 250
